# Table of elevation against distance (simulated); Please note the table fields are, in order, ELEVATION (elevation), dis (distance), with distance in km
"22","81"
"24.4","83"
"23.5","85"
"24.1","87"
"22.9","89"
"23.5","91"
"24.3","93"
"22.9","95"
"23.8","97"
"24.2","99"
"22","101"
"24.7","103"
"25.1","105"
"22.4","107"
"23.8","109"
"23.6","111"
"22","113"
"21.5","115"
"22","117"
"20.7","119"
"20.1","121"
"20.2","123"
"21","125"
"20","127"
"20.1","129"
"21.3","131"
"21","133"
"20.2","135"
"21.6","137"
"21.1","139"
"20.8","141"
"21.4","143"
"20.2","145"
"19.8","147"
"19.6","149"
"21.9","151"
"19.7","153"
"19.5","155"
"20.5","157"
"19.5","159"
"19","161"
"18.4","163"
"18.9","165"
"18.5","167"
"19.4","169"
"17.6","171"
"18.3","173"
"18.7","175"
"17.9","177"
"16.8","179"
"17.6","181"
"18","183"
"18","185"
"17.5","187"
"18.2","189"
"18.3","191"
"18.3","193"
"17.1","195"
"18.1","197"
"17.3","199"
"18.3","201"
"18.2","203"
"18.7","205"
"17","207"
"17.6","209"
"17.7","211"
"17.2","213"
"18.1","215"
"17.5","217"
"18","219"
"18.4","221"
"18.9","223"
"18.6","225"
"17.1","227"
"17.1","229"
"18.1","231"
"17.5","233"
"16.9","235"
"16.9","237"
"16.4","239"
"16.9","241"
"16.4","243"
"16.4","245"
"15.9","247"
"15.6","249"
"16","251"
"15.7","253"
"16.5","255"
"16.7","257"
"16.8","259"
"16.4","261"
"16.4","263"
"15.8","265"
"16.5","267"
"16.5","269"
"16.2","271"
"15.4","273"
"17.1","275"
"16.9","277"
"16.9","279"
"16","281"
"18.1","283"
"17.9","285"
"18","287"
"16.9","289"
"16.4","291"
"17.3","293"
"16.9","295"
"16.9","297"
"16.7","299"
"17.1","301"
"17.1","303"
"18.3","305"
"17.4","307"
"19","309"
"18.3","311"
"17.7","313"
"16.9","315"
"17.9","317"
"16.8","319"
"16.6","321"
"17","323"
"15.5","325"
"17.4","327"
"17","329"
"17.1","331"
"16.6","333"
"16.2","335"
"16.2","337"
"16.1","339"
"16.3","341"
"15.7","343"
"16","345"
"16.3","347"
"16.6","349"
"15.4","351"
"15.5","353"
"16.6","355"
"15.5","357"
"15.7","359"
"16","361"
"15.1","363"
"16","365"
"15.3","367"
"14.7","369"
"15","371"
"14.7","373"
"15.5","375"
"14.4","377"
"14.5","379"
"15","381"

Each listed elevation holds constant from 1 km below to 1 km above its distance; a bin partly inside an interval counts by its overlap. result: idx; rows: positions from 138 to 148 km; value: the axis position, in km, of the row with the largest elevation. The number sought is 143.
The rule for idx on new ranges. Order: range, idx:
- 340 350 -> 349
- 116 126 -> 117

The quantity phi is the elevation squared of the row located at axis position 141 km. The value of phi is 433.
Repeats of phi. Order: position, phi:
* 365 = 256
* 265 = 250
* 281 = 256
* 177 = 320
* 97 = 566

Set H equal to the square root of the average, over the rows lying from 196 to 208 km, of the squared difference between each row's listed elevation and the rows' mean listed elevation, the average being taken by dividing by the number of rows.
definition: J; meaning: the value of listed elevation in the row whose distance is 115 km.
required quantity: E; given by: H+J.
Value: 22.1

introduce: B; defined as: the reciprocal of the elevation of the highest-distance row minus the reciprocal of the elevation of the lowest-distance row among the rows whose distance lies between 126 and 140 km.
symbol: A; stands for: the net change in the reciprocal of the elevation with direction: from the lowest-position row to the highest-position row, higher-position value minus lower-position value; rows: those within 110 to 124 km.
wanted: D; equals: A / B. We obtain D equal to -2.7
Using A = 0.007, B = -0.0026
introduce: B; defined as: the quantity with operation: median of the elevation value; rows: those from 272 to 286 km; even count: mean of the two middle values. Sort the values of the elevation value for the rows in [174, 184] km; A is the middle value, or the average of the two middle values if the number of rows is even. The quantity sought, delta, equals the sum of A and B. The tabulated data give 34.8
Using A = 17.9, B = 16.9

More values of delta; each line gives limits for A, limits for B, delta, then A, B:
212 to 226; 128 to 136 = 38.7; 18.1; 20.6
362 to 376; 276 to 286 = 32.0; 15.1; 16.9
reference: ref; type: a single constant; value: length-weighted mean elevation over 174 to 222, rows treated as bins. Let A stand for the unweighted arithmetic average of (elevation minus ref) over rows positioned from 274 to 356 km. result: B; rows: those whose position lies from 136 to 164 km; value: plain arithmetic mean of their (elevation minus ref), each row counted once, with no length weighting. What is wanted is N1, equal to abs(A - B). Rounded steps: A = -1.0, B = 2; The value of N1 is 3.3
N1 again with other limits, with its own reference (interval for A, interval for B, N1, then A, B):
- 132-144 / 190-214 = 3.2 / 3.2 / 0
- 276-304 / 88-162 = 4.5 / -0.8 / 4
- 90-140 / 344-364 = 6.3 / 4.3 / -2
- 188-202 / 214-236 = 0.1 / 0.1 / 0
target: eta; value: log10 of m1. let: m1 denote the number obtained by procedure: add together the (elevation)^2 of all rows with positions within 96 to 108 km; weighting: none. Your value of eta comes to 3.53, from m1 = 3378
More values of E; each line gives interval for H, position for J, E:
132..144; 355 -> 17.0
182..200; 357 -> 15.9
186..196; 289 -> 17.4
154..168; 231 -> 18.8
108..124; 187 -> 18.8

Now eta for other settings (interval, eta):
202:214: 3.28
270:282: 3.21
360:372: 3.15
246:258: 3.19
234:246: 3.22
